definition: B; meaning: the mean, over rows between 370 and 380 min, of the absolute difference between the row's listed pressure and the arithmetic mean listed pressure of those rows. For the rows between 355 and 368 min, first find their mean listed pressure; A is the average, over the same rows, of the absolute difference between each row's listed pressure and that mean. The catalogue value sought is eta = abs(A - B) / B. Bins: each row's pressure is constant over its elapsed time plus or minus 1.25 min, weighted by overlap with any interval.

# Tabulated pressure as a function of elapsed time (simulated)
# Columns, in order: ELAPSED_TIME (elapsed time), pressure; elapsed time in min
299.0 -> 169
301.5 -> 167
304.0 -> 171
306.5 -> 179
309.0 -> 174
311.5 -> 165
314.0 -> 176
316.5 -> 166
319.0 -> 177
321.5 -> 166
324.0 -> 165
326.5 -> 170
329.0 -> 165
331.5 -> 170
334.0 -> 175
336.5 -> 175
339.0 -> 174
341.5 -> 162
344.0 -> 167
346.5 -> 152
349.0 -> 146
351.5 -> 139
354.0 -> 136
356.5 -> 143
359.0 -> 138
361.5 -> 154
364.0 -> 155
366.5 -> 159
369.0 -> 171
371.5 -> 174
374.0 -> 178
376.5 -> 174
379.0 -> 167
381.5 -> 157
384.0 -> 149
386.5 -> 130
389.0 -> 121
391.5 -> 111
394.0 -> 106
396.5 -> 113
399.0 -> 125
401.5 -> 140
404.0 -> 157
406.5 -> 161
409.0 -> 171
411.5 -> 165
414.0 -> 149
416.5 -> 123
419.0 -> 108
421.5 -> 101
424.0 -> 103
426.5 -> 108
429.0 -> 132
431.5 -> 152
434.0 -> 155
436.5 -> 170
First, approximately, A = 7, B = 3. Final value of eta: 1.4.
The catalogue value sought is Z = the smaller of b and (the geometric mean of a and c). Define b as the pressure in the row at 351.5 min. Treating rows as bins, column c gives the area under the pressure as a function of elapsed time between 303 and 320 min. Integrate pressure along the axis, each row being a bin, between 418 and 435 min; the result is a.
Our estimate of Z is 139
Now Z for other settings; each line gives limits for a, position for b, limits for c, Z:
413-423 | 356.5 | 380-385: 143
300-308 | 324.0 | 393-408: 165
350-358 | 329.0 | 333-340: 165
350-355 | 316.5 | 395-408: 166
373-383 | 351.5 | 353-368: 139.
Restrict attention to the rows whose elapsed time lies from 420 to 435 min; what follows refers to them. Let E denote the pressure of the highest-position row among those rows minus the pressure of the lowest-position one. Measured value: 54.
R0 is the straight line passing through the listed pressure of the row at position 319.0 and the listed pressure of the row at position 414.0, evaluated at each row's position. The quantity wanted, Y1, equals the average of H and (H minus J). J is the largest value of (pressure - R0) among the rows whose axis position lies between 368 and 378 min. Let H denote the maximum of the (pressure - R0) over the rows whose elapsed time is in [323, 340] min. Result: -5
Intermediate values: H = 3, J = 17.2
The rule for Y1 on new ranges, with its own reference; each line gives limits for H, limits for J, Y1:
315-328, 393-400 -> 14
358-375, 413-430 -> 17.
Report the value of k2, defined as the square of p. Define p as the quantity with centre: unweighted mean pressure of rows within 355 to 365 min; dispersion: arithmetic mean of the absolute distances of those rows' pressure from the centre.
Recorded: 49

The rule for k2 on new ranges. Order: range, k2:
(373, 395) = 562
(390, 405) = 239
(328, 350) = 62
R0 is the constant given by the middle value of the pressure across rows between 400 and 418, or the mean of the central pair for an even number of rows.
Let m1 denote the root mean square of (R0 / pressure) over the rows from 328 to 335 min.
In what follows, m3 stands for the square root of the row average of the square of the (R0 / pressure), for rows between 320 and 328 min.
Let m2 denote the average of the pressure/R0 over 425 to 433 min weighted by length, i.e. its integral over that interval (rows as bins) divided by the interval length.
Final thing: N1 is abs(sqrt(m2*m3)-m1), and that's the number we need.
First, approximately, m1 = 0.92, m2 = 0.83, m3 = 0.940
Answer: 0.04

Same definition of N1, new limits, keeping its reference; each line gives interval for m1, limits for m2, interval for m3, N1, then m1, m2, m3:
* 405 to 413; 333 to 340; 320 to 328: 0.07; 0.95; 1.11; 0.940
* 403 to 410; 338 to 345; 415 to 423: 0.27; 0.97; 1.07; 1.433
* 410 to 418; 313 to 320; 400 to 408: 0.04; 1.10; 1.10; 1.034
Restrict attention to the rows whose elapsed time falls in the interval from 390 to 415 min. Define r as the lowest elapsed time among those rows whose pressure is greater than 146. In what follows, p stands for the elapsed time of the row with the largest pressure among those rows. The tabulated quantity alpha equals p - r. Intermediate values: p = 409.0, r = 404.0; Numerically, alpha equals 5.0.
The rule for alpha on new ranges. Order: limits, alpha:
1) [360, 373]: 10.0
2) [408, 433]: 0.0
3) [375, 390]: 0.0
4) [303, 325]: 2.5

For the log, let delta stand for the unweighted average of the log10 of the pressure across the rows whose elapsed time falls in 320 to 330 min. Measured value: 2.22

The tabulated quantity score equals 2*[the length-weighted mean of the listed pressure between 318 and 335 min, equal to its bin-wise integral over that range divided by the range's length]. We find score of 339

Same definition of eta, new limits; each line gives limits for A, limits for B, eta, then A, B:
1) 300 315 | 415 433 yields 0.7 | 4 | 15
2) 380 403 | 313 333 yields 2.7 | 14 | 4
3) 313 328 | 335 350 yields 0.5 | 4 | 9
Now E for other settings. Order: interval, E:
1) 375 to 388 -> -44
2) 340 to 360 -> -24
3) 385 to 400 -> -5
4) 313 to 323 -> -10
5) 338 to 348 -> -22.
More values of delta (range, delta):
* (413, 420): 2.10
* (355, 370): 2.18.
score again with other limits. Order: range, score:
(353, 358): 279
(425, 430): 237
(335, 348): 332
